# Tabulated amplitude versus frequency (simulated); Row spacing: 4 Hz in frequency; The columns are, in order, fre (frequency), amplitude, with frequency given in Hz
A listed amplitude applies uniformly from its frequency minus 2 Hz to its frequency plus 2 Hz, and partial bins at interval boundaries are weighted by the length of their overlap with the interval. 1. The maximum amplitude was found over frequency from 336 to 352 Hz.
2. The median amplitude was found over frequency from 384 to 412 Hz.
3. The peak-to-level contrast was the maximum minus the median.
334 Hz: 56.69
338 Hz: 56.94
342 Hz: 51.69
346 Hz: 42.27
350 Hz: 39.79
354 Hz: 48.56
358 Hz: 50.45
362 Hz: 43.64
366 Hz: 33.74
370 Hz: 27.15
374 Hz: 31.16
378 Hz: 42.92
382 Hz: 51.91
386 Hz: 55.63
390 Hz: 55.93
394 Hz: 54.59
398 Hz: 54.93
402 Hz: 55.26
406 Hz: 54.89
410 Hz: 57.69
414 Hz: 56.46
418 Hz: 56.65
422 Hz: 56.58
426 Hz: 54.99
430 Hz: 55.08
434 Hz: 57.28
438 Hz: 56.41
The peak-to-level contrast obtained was 1.7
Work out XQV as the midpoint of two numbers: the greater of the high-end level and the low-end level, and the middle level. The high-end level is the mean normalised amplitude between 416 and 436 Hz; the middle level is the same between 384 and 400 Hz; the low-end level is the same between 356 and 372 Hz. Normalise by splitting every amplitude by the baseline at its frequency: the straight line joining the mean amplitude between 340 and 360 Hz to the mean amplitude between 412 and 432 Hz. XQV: 1.03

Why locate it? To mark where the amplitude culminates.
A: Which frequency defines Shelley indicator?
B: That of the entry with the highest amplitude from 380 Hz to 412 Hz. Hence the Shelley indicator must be 410 Hz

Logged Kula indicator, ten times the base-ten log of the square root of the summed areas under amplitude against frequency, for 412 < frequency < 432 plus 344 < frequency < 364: 16.5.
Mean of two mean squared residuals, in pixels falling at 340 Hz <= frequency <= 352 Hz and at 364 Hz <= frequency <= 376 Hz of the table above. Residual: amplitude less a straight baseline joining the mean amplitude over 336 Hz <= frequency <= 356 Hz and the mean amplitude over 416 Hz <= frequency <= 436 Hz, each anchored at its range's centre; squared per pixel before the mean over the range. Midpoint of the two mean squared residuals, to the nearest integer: 217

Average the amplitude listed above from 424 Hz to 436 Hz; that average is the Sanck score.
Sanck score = 55.8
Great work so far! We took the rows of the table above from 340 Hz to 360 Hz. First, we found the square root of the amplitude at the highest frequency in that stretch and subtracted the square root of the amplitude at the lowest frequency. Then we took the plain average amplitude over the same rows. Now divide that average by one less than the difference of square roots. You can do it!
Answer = -43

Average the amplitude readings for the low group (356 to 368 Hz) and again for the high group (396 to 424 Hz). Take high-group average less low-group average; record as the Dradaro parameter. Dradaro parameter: 13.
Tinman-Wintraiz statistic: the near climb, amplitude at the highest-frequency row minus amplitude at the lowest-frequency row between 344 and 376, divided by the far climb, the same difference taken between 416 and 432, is 7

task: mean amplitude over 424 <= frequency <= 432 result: 55.0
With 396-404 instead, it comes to 55.1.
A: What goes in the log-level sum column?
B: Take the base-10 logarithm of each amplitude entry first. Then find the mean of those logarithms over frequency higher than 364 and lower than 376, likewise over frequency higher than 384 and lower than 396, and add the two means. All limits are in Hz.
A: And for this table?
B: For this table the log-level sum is 3.23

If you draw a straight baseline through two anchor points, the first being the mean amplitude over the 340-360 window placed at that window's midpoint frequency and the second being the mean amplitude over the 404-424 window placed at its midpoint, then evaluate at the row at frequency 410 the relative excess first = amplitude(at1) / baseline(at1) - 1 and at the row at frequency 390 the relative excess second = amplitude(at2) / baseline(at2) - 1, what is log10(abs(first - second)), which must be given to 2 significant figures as -1.6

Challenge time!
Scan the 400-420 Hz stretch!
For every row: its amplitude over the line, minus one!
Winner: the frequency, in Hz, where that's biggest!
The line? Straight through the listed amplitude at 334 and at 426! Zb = 410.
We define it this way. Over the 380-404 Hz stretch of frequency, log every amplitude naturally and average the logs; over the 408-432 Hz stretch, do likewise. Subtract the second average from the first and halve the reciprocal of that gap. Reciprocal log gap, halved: -18.0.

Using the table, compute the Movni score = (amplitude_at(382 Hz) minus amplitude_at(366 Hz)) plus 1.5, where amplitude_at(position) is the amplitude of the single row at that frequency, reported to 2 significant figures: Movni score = 20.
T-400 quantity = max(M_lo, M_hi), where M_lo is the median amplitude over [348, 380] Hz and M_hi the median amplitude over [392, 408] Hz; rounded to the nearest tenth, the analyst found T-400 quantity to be 54.9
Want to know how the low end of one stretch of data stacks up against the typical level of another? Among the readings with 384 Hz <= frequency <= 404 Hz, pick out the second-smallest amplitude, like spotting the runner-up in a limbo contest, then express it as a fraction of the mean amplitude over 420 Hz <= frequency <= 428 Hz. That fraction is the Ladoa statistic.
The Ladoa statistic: 0.98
